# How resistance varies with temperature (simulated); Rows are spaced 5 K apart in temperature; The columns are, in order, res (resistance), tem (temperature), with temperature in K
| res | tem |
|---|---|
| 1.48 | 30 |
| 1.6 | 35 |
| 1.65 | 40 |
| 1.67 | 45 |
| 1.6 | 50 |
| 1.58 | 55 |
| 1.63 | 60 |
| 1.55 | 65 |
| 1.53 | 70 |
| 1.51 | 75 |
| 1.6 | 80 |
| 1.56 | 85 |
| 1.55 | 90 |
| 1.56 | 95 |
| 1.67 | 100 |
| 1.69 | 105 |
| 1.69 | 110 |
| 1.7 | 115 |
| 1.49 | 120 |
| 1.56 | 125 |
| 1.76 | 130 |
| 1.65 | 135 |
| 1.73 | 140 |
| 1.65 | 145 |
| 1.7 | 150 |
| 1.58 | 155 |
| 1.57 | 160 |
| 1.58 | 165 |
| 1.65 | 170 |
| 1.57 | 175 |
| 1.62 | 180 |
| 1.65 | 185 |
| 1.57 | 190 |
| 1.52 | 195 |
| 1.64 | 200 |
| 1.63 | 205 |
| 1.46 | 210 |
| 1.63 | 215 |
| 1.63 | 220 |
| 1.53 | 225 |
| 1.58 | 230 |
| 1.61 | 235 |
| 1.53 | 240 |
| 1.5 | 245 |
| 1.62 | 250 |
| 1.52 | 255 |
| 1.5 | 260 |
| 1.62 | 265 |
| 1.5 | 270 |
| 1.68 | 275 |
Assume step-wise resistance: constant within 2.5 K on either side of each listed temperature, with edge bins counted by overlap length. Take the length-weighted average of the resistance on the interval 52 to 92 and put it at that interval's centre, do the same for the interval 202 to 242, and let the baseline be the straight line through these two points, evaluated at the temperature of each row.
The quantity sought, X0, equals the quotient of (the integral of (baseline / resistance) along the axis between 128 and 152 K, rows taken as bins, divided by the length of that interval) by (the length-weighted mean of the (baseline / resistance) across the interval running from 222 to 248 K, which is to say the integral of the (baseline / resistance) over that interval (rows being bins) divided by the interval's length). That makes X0 0.91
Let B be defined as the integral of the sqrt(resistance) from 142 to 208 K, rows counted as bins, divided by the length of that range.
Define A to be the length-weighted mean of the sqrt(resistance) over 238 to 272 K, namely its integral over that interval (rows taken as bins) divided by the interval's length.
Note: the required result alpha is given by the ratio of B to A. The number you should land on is 1.02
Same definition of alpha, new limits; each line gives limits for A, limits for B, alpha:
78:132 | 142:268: 0.99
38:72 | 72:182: 1.01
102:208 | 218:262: 0.98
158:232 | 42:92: 1.00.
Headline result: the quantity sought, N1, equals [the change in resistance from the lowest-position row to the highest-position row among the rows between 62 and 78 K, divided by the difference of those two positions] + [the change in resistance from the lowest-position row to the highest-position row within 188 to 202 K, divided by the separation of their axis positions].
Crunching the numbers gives 0.003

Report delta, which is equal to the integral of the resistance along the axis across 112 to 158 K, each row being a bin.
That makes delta 75.7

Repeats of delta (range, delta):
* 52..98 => 72.0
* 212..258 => 72.2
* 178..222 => 70.1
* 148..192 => 70.8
